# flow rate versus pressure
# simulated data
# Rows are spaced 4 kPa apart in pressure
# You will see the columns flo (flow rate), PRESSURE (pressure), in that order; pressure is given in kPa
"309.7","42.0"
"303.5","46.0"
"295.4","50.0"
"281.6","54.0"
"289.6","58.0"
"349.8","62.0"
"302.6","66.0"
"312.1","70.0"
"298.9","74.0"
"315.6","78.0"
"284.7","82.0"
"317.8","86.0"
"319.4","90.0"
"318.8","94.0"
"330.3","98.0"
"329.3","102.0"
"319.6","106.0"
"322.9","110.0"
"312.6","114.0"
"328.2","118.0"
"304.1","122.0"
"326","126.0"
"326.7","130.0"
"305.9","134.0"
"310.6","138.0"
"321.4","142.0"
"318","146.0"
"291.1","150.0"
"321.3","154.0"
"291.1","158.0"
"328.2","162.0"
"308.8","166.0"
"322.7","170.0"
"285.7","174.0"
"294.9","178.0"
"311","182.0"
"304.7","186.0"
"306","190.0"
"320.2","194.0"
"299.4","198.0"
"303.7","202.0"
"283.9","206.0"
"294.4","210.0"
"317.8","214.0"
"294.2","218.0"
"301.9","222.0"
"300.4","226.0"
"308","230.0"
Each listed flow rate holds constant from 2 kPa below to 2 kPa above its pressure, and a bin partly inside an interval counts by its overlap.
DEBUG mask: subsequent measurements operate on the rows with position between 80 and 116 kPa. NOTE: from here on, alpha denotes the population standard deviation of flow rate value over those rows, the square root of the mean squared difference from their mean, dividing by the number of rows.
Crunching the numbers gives 12.7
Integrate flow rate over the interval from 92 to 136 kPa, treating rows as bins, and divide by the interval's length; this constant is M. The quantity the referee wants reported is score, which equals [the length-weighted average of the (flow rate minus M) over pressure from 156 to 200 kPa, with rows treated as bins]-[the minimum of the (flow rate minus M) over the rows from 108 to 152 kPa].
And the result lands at 16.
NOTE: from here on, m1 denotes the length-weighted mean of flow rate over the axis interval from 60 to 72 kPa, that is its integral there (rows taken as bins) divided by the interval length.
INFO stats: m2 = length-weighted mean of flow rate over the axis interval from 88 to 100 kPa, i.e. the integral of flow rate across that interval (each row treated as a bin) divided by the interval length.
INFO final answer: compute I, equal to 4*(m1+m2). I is 2577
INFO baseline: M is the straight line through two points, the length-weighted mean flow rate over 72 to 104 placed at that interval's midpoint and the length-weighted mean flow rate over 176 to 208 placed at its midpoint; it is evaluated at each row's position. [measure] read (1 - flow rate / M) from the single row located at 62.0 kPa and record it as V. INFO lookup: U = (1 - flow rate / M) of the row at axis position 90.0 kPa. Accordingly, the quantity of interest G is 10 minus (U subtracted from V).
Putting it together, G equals 10.1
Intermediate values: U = -0.02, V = -0.10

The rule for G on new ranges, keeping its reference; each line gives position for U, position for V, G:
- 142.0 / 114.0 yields 10.0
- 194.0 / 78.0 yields 9.9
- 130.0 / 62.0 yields 10.0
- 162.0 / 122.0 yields 9.9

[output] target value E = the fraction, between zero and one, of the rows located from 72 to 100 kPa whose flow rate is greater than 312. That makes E 0.7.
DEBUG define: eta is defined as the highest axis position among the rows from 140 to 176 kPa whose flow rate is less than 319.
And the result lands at 174.0 kPa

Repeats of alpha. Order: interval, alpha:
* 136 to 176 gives 14.6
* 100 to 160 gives 12.0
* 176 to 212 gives 9.9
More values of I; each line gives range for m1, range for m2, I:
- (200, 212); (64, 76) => 2394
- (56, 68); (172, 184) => 2445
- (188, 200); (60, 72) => 2520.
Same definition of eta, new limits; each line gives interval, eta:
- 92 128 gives 122.0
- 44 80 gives 78.0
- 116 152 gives 150.0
